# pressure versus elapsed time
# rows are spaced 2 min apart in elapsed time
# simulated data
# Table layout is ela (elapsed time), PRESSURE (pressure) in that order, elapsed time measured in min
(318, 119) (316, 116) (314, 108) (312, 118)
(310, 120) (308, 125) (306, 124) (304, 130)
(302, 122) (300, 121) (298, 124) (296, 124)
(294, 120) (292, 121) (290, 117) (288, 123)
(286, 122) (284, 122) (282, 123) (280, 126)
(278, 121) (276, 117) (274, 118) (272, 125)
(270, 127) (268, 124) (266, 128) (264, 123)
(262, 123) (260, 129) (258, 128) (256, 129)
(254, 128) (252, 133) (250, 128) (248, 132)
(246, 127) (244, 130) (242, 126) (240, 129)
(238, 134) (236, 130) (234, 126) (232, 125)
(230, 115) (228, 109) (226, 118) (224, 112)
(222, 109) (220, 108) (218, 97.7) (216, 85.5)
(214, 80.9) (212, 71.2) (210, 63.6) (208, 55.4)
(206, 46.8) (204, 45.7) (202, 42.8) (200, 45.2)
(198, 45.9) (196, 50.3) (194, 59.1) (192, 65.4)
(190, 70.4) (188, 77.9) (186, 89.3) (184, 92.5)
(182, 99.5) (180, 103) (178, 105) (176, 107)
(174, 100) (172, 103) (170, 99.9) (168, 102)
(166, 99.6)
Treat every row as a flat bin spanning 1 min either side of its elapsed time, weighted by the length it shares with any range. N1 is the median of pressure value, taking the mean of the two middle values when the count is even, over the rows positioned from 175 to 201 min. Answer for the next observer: 78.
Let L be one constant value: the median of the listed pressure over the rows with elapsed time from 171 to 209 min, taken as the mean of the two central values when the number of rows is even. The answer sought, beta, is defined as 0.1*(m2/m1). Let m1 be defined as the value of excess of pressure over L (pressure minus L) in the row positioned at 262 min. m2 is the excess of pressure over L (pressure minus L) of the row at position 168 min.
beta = 0.06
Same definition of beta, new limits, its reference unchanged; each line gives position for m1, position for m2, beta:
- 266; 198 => -0.04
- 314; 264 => 0.14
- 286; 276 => 0.09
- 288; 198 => -0.05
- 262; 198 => -0.05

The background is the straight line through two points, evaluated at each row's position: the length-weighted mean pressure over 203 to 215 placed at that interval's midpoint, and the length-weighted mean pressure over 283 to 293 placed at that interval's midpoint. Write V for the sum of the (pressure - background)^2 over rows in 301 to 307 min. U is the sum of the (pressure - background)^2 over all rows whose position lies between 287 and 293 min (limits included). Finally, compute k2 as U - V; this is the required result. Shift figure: -177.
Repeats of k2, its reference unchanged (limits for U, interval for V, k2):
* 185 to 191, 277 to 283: 3621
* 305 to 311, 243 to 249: -4439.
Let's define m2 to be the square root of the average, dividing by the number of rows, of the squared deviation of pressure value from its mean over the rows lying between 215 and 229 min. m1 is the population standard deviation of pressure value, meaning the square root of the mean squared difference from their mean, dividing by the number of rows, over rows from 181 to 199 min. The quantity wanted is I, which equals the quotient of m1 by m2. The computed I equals 1.8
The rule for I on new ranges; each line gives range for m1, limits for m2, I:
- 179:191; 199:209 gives 2.7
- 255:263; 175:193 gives 0.2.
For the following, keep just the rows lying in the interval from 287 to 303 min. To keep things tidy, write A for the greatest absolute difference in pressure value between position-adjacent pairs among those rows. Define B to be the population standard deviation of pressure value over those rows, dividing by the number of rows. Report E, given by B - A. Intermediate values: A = 6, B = 2.2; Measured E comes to -3.8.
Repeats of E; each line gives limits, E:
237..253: -2.3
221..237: -2.4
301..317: -3.8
